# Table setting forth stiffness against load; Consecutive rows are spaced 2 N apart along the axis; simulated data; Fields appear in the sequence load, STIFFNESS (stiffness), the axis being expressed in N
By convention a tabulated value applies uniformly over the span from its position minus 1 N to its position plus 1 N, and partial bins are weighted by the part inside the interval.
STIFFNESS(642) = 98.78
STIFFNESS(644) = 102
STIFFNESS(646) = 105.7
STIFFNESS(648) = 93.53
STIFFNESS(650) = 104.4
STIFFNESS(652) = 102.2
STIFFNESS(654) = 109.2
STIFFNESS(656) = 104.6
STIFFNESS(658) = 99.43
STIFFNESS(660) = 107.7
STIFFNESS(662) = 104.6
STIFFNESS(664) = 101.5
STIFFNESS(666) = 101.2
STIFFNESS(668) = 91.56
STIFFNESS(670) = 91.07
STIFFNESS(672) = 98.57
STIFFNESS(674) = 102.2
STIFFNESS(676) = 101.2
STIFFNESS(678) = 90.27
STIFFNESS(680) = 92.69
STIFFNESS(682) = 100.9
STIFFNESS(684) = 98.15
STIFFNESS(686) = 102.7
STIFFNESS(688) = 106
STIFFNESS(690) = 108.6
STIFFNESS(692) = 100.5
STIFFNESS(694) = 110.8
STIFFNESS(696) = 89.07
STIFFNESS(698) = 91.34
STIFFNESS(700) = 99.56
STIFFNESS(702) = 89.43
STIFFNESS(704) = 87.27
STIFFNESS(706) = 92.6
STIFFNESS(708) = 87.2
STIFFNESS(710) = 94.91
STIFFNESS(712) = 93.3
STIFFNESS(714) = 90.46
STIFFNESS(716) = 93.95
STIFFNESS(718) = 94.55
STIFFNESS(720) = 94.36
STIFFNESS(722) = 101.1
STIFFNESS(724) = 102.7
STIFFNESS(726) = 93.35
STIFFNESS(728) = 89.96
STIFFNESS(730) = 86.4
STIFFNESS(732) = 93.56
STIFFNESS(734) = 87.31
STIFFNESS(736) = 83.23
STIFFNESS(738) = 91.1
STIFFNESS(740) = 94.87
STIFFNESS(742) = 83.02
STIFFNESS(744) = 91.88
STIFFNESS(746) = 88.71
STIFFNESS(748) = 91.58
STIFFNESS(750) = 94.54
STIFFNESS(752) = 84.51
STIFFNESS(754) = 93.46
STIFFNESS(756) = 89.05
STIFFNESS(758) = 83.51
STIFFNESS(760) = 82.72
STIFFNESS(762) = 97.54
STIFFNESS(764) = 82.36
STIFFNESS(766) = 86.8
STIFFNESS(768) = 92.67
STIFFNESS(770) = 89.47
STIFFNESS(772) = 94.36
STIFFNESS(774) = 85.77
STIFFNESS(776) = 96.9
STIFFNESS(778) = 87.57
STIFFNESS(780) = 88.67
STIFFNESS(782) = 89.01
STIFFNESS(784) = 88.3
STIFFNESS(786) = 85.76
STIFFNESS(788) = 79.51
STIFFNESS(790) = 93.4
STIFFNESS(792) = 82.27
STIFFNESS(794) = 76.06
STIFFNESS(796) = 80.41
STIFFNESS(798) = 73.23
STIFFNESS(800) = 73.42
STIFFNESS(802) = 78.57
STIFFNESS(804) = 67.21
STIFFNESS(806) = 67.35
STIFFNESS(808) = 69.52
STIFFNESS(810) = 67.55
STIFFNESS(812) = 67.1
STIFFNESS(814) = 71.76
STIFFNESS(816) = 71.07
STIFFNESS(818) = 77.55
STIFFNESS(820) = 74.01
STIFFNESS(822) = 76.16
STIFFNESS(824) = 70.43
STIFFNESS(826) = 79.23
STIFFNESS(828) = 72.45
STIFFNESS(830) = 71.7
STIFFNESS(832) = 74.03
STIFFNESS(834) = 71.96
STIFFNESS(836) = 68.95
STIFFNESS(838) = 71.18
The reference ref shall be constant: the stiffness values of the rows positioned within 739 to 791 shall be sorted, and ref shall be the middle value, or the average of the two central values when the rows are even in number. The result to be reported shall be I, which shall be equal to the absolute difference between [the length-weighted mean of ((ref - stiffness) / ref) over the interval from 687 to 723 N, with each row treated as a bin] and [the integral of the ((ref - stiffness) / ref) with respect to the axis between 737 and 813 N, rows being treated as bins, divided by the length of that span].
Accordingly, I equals 0.13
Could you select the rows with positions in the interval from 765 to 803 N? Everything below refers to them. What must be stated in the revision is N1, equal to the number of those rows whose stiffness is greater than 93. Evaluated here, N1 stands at 3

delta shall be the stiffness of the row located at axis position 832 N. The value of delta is 74.03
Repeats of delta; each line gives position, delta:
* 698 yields 91.34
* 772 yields 94.36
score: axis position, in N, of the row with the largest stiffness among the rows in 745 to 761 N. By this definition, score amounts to 750 N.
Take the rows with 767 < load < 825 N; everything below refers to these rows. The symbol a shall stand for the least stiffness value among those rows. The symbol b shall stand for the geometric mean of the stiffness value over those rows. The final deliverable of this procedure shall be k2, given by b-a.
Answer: 12.2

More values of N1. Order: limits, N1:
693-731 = 10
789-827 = 1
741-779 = 5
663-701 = 13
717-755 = 9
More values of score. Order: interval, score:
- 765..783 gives 776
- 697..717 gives 700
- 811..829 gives 826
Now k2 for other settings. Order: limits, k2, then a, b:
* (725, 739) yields 6.0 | 83.23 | 89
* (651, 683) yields 9.5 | 90.27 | 100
